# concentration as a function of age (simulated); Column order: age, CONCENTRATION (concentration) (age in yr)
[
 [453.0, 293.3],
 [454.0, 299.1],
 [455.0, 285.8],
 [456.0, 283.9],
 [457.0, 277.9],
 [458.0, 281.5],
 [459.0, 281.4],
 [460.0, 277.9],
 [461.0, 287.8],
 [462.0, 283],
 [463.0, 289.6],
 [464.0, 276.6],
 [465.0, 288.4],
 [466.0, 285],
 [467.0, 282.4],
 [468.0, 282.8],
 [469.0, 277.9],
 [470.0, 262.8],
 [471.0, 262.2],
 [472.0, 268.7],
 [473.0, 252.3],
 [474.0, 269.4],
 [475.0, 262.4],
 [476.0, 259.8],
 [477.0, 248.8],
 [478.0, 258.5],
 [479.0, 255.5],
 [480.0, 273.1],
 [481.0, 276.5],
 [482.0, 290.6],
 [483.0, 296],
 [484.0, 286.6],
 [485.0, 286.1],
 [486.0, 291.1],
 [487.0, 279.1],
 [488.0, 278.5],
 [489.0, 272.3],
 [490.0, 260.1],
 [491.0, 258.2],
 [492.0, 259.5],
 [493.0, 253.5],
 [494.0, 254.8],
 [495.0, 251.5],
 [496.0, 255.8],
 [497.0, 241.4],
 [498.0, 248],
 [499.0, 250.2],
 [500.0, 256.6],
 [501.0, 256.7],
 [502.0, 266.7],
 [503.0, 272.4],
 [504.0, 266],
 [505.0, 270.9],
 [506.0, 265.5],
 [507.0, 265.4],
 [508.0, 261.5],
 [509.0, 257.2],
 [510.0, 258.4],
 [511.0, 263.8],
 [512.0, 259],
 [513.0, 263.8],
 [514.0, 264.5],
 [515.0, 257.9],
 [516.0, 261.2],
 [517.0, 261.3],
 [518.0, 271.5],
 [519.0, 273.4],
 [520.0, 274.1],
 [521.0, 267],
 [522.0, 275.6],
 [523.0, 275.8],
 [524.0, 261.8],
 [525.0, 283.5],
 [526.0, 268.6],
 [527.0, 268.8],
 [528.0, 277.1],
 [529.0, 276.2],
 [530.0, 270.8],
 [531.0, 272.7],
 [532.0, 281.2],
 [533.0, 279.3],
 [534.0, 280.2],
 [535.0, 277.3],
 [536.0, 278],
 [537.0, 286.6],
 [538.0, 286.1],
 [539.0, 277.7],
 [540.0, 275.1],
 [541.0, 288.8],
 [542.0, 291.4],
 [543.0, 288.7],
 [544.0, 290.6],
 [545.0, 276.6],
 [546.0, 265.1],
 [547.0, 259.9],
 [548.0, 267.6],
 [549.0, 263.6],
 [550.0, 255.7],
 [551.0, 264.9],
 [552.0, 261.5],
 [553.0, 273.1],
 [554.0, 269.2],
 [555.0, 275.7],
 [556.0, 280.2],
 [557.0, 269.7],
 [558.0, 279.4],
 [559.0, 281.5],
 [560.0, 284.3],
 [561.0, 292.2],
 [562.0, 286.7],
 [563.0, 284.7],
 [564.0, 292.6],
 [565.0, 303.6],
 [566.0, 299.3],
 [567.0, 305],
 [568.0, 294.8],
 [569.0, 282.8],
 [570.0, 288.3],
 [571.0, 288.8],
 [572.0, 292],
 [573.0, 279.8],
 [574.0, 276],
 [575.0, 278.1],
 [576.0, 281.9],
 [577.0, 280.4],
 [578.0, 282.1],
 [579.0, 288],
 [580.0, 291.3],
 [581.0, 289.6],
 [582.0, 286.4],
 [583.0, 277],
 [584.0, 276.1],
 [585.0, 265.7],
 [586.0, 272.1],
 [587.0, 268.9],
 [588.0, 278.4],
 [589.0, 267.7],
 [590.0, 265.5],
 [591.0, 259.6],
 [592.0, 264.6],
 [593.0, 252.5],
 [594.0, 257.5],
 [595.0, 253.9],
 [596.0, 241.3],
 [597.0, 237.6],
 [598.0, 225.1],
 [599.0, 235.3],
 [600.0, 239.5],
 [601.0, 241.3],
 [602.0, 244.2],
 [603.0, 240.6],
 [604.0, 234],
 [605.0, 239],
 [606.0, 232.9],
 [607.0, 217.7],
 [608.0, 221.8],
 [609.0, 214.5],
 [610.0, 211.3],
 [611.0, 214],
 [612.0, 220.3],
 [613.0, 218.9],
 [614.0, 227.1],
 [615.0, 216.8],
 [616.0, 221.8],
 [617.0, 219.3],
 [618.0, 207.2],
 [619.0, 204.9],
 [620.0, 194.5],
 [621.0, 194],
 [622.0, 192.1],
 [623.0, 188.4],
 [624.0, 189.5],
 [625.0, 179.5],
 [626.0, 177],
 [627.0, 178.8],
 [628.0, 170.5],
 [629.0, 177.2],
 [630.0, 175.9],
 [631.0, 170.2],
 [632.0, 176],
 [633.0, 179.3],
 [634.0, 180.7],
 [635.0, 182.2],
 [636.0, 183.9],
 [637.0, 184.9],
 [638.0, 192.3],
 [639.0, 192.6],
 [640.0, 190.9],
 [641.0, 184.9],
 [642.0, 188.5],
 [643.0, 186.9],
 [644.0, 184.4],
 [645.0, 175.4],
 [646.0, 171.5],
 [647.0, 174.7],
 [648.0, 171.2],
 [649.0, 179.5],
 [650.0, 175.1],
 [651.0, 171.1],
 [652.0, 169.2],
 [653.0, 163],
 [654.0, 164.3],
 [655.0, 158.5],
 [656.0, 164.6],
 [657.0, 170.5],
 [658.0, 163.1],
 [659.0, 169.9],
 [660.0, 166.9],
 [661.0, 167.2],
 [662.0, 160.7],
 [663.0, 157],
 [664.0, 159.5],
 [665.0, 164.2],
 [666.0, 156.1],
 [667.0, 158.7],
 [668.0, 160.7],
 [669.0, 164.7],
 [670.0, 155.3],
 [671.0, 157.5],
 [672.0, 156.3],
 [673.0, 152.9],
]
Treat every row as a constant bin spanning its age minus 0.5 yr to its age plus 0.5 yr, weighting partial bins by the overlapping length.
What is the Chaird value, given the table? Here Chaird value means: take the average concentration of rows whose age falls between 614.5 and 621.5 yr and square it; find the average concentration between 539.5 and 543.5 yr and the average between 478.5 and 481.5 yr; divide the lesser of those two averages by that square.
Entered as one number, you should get 0.0062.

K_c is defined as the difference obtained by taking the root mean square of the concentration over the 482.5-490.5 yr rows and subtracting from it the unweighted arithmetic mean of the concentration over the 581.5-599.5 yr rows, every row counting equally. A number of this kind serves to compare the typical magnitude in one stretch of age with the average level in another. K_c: 21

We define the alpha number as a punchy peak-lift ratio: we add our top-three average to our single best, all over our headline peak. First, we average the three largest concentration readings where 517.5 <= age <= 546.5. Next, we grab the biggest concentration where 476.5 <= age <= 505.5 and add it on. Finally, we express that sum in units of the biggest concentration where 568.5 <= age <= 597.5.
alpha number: 2.01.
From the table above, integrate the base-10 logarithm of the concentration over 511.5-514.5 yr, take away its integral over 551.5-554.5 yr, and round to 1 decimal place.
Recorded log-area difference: 0.0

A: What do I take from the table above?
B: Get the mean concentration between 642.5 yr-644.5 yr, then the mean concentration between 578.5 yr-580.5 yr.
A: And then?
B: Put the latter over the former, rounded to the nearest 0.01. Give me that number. 1.56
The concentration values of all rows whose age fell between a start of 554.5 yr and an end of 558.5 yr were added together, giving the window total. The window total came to 1105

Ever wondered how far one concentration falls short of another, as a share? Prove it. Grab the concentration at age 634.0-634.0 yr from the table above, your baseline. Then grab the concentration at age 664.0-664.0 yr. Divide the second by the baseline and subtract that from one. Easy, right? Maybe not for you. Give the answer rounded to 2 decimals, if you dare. 0.12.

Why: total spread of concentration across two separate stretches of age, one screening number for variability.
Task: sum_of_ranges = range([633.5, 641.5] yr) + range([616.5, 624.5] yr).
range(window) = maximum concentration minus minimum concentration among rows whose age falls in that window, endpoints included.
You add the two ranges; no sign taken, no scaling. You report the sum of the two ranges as 43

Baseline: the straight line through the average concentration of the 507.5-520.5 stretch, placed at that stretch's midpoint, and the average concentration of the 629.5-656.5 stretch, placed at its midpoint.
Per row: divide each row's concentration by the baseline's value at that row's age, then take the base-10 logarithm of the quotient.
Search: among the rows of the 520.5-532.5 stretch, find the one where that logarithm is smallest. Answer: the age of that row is 524.0 yr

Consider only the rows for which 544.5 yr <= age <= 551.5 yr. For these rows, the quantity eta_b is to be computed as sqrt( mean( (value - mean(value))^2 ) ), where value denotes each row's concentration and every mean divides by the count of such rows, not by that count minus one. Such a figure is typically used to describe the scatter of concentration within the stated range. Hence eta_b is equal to 6.0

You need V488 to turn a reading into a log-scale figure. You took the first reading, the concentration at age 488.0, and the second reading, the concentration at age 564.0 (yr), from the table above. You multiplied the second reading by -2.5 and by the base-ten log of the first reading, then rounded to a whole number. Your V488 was -1788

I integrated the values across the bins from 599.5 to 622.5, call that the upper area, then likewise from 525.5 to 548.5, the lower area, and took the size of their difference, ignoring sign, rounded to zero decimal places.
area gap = 1317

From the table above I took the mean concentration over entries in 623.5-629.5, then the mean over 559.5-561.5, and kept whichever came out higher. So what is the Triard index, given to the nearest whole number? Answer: 288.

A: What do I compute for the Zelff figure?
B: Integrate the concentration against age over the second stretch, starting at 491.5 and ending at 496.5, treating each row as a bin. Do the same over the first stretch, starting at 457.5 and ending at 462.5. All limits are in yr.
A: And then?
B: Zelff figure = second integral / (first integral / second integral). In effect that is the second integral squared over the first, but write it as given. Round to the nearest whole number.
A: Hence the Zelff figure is 1152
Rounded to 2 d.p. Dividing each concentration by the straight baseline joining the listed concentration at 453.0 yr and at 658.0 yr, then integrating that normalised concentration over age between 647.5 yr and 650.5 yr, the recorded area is 3.11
